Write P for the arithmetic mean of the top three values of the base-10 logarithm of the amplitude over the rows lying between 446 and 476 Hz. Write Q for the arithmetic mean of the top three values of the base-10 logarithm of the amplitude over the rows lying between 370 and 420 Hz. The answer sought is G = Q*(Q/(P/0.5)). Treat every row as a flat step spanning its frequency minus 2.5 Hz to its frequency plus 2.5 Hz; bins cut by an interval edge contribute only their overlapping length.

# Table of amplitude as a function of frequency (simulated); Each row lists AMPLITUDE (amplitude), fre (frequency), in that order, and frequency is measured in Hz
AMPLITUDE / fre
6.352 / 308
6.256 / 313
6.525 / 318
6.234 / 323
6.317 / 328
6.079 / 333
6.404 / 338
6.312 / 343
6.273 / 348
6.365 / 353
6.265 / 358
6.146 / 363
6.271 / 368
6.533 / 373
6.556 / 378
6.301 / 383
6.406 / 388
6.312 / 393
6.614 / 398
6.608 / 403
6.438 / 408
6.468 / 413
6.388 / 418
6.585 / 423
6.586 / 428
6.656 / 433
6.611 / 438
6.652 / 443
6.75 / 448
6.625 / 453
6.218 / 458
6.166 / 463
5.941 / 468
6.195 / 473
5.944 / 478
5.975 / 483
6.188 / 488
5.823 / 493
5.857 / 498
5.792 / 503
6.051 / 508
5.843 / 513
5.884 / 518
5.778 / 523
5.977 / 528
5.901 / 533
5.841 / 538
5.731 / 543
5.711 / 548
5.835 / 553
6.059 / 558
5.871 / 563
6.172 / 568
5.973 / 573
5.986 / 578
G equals 0.412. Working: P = 0.815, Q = 0.819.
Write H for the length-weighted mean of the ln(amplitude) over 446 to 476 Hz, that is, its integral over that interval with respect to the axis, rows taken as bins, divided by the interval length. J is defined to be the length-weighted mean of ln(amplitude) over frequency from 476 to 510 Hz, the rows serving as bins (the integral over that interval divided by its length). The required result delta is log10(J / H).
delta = -0.014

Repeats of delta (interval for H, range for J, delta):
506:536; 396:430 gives 0.024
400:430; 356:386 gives -0.006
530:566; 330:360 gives 0.017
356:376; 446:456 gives 0.013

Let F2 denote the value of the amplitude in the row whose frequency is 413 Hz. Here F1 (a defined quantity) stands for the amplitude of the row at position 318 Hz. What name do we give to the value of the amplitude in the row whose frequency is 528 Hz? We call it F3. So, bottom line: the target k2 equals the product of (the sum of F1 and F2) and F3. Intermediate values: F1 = 6.525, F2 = 6.468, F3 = 5.977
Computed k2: 78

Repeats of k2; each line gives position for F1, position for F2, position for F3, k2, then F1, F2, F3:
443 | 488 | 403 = 85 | 6.652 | 6.188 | 6.608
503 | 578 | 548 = 67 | 5.792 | 5.986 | 5.711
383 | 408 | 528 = 76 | 6.301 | 6.438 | 5.977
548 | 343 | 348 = 75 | 5.711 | 6.312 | 6.273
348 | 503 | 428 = 79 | 6.273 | 5.792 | 6.586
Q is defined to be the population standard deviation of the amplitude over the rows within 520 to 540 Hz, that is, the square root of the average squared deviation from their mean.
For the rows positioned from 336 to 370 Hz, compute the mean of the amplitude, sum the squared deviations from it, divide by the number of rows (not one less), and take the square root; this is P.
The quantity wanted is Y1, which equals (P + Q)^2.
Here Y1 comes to 0.023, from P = 0.077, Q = 0.074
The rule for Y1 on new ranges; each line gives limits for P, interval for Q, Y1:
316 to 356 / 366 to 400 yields 0.063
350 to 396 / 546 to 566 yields 0.062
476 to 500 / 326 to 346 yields 0.062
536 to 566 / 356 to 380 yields 0.076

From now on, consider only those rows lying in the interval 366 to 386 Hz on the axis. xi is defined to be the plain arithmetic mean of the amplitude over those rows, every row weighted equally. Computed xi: 6.4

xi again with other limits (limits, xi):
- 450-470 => 6.2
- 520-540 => 5.9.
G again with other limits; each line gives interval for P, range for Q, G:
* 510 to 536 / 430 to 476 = 0.441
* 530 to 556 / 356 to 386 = 0.428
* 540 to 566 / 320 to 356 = 0.418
